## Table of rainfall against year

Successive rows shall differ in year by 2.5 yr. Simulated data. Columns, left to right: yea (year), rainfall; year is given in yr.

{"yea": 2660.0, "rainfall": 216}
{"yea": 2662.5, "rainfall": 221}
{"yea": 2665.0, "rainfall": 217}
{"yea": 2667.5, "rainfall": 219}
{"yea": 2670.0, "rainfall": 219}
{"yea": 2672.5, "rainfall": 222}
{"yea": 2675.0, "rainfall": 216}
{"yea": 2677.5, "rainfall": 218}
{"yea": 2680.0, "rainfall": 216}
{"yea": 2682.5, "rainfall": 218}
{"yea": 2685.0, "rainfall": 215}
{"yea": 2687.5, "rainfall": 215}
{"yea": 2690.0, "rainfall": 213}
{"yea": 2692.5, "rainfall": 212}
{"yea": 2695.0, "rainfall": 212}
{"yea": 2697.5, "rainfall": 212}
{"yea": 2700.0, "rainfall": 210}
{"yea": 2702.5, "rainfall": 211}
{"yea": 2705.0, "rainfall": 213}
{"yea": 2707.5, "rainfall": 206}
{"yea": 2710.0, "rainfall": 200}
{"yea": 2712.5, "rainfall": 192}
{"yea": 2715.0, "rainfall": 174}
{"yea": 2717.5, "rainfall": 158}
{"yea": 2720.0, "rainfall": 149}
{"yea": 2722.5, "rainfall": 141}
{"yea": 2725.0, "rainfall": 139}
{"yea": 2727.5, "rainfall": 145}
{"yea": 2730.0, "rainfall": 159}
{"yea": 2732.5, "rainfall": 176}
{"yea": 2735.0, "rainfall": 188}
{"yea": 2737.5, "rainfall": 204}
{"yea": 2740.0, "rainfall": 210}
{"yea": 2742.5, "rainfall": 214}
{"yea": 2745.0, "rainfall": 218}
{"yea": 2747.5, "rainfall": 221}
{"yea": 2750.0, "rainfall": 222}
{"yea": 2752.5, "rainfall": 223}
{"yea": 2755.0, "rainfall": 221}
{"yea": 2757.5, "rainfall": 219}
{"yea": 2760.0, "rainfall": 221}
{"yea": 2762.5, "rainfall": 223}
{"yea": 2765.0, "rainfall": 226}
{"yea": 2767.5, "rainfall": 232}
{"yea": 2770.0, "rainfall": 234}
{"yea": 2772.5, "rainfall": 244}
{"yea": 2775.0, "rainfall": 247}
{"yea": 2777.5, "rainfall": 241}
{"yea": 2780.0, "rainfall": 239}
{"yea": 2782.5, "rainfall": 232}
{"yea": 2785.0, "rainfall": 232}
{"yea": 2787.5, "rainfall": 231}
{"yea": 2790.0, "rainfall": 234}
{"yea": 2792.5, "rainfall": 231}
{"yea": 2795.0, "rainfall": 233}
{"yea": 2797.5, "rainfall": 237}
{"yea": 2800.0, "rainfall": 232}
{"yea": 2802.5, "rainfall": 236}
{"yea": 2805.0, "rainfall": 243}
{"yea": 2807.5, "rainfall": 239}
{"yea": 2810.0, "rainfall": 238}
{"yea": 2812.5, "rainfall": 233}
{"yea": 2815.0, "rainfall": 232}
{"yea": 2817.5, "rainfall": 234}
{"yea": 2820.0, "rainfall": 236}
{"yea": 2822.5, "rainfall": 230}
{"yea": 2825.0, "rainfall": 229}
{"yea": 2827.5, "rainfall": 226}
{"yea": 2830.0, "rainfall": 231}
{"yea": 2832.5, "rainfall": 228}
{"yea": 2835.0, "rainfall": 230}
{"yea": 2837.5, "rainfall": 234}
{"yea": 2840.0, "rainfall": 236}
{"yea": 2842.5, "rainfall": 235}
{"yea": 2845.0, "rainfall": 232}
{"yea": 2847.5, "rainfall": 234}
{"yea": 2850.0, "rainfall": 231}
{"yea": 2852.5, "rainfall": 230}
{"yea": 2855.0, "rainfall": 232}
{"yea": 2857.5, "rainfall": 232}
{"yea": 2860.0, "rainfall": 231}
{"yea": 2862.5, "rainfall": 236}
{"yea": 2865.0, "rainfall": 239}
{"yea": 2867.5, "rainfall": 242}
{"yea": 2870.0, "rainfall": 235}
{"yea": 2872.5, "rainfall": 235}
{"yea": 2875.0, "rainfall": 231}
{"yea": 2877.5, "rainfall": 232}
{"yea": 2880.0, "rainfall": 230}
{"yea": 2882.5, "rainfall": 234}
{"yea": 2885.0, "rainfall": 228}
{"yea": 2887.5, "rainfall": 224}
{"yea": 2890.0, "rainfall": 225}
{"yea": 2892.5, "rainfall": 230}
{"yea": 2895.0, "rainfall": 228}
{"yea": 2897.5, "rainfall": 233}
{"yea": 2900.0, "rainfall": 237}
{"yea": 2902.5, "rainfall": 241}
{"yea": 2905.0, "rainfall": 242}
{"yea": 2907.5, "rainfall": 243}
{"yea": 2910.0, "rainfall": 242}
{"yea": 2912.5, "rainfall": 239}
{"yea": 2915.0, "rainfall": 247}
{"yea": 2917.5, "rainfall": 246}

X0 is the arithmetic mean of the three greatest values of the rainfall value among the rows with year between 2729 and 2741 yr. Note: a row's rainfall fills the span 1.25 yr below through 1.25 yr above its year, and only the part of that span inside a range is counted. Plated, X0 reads 200.7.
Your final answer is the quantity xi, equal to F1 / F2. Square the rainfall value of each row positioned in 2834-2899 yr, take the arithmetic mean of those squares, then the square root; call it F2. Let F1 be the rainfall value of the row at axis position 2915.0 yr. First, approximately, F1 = 247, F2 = 232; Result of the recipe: 1.06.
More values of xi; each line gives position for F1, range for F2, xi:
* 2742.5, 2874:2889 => 0.93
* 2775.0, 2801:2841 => 1.06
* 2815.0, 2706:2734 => 1.37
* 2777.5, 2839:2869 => 1.03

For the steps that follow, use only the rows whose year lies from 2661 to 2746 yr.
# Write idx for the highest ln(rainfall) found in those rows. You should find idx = 5.403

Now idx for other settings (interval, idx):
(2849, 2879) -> 5.489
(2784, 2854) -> 5.493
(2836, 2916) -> 5.509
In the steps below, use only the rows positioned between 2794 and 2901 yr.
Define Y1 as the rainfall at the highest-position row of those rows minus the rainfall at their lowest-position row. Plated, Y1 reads 4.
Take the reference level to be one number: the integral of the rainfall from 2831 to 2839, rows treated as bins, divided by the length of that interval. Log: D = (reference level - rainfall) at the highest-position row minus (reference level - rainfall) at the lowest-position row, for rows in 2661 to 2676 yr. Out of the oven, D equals 5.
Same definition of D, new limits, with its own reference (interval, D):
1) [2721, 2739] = -63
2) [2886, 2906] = -18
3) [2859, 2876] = 0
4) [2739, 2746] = -8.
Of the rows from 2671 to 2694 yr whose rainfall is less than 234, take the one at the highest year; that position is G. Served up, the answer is 2692.5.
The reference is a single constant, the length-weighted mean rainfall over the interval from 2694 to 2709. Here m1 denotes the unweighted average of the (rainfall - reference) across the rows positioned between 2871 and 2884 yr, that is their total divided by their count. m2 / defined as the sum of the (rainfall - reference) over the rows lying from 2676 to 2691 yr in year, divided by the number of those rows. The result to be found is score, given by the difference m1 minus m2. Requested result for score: 17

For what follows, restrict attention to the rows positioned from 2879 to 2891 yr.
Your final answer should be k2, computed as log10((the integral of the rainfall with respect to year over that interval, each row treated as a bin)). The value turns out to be 3.44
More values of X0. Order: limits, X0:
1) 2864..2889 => 238.7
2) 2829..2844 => 235.0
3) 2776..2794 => 238.0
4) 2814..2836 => 234.0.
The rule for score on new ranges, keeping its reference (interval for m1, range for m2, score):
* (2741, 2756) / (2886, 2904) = -11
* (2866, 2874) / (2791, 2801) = 4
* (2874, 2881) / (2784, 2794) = -1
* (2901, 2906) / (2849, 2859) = 10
